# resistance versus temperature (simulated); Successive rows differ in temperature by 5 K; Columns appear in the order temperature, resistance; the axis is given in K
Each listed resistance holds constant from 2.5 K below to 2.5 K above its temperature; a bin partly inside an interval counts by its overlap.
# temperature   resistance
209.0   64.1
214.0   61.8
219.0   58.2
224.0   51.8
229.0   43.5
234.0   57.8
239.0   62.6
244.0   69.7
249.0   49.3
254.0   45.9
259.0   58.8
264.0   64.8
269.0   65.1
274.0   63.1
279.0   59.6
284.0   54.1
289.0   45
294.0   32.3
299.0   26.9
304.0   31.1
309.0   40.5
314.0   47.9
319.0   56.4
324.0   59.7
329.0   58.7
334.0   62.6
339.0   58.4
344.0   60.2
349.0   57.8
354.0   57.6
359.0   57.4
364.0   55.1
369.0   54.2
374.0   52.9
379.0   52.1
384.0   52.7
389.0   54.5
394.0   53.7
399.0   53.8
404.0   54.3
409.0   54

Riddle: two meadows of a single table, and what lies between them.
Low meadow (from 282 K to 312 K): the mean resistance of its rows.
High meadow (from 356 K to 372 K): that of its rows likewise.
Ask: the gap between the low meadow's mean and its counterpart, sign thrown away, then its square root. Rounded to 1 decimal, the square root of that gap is 4.2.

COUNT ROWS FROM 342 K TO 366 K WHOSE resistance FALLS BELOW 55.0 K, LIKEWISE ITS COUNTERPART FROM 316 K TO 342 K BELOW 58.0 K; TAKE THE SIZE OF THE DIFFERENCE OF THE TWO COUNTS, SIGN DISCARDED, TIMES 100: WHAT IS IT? 100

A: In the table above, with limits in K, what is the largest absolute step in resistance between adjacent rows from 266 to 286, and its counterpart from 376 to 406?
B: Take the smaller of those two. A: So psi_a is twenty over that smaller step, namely 11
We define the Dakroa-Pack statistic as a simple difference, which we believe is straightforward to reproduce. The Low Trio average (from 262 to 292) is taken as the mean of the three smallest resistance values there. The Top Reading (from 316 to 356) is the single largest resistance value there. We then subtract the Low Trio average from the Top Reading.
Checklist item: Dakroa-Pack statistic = 10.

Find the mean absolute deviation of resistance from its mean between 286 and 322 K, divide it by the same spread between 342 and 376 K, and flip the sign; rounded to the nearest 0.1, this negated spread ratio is -4.1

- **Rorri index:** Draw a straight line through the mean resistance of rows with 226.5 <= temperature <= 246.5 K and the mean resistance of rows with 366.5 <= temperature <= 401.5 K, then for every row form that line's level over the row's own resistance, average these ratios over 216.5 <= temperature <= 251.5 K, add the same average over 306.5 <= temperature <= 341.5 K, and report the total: 2.10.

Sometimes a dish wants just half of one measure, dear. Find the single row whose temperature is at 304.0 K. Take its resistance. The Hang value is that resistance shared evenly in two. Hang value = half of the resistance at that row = 16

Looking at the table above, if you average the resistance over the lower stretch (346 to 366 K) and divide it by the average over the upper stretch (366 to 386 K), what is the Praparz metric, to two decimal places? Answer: 1.08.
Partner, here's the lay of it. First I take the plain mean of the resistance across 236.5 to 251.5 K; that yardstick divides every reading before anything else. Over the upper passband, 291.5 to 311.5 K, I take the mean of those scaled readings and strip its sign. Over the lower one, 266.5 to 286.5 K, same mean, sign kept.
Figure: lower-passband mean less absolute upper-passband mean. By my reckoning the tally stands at 0.46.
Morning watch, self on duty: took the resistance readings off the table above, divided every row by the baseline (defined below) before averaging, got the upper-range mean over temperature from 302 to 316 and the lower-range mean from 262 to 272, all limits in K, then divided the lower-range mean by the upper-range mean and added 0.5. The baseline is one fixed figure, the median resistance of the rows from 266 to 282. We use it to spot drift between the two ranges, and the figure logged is 2.13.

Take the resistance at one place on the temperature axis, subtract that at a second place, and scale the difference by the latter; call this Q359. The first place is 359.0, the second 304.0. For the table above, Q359 0.8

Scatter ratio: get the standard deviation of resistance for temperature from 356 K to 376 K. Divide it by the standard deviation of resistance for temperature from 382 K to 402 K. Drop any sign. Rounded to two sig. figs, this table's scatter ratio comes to 2.6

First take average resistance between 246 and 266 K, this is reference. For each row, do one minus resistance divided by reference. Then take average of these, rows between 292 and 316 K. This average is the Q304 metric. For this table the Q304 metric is 0.35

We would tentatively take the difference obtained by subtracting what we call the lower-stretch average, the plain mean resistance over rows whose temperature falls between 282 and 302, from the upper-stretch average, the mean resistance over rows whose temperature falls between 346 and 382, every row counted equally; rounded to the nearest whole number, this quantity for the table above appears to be 16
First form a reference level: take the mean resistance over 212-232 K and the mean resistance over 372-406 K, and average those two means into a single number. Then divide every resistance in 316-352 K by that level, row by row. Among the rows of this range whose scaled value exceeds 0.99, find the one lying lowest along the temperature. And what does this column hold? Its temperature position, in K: 319.0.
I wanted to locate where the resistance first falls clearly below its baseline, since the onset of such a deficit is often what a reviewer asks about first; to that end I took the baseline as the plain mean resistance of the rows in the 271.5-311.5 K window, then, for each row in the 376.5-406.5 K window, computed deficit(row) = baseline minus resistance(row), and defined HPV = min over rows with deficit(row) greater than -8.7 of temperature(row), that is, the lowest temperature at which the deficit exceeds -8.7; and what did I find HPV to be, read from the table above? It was 379.0 K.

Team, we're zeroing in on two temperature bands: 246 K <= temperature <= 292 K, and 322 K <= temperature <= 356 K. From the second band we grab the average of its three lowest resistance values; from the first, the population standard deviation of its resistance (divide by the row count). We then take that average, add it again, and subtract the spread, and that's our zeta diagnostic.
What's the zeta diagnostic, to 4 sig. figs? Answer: 108.4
